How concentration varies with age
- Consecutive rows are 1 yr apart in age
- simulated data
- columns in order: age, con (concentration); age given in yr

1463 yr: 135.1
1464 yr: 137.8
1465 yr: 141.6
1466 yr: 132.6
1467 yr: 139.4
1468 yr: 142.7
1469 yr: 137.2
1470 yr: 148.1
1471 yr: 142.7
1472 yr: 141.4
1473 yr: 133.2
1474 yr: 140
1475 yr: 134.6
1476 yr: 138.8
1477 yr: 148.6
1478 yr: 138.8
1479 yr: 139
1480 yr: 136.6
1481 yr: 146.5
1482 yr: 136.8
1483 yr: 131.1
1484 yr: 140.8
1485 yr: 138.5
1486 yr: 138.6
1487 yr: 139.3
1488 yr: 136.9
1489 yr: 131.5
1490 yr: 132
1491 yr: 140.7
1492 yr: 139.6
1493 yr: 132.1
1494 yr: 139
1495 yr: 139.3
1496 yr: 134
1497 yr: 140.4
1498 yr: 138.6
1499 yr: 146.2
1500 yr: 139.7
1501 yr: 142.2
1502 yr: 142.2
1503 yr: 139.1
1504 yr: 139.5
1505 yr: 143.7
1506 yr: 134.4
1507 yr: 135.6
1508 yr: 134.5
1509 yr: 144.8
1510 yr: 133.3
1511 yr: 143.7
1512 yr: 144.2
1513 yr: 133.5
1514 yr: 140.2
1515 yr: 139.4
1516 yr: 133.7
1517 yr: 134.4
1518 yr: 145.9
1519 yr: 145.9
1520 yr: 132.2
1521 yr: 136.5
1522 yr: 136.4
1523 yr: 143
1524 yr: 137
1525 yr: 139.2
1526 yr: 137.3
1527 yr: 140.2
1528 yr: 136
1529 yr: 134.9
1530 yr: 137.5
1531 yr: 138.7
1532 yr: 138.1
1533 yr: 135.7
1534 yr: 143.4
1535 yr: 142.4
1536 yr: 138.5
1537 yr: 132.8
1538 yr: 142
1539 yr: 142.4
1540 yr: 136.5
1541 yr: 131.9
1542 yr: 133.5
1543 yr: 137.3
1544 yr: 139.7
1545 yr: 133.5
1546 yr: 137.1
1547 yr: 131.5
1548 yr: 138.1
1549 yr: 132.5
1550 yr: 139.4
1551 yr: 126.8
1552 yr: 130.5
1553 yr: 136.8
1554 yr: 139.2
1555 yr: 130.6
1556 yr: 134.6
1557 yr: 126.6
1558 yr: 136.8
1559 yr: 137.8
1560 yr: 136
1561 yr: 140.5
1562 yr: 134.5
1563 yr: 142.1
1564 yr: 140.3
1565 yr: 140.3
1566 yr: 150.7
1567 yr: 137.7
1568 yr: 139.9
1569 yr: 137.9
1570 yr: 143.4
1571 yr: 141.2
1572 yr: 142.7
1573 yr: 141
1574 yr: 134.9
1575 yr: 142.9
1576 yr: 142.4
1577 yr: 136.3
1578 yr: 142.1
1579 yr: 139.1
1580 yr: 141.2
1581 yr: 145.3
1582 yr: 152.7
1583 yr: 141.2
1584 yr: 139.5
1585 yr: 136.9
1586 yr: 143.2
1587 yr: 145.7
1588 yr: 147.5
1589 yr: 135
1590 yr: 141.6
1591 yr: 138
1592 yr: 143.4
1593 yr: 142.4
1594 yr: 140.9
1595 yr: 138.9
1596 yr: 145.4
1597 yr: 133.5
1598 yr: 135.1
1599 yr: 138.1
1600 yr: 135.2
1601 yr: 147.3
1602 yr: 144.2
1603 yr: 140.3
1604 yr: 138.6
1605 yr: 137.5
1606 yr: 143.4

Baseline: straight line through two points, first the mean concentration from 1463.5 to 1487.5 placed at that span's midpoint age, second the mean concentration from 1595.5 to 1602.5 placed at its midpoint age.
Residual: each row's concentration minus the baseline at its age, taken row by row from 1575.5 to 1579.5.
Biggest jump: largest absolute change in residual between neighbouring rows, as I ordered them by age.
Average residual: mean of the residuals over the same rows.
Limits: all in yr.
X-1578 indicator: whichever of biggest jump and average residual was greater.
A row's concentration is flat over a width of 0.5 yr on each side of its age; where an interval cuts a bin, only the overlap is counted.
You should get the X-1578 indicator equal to 6.1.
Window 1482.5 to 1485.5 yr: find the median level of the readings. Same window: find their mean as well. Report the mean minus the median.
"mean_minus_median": -1.7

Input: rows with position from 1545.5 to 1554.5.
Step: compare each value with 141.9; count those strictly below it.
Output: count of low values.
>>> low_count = 9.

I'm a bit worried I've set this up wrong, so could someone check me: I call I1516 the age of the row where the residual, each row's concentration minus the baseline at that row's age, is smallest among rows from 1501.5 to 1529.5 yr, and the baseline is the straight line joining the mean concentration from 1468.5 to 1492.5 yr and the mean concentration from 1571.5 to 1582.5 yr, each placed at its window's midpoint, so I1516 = 1520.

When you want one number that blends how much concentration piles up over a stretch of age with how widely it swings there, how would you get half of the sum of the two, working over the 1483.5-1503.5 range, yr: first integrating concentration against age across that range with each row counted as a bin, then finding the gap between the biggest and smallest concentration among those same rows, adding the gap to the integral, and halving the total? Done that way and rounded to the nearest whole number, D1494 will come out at 1393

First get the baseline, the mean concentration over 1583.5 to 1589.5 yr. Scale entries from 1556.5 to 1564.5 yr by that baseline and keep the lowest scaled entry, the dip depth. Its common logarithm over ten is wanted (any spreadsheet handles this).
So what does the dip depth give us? -0.0048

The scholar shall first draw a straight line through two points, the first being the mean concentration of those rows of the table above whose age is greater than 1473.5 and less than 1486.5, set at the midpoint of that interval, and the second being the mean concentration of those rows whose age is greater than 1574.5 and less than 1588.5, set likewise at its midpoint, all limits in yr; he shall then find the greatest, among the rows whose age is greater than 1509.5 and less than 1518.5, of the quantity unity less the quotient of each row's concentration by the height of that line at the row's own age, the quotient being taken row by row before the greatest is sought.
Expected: 0.049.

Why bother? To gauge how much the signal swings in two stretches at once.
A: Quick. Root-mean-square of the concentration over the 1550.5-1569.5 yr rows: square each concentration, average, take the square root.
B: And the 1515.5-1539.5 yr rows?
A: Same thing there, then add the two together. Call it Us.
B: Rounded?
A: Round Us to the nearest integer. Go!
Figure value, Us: 275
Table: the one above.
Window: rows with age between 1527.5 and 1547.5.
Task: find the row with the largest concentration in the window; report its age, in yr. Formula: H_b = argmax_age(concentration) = 1534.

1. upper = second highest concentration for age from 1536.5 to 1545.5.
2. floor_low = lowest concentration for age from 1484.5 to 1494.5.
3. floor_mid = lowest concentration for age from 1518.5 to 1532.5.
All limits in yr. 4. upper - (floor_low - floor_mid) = 143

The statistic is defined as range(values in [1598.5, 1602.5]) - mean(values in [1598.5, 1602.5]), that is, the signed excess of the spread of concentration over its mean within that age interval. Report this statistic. -129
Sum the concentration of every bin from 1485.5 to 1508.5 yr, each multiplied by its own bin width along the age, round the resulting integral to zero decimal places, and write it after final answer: 3179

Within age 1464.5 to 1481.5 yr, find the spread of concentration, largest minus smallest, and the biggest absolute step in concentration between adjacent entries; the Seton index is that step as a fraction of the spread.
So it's 0.68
